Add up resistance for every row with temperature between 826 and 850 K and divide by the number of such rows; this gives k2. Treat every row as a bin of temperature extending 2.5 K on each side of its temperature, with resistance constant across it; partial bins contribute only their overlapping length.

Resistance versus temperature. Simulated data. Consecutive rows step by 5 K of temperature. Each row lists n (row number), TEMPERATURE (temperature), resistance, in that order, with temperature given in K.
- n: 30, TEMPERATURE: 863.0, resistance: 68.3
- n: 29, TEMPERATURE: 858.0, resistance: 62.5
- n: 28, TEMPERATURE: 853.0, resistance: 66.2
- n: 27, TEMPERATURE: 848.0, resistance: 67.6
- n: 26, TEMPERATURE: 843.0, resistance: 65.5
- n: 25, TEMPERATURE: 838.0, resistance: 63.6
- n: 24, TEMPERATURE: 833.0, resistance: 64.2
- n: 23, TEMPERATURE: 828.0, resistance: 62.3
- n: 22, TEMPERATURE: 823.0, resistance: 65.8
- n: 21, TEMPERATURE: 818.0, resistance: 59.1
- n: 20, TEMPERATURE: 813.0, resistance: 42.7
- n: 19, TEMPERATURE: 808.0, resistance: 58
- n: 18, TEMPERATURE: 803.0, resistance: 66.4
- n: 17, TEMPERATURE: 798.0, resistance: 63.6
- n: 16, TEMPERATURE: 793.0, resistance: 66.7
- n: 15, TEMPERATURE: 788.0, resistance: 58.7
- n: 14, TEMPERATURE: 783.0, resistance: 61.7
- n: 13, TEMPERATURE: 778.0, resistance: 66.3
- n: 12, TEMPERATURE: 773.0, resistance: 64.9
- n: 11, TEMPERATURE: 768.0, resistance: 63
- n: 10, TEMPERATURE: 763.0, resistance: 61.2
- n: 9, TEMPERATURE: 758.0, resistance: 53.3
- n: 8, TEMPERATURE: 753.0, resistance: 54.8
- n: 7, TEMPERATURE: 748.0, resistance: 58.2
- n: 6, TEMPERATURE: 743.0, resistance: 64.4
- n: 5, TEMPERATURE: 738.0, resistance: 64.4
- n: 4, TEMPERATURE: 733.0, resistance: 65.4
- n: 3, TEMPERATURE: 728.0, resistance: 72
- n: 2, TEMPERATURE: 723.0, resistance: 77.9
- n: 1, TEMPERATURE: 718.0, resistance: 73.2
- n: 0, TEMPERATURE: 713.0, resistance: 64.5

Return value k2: 65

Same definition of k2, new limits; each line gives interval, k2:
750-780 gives 61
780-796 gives 62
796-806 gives 65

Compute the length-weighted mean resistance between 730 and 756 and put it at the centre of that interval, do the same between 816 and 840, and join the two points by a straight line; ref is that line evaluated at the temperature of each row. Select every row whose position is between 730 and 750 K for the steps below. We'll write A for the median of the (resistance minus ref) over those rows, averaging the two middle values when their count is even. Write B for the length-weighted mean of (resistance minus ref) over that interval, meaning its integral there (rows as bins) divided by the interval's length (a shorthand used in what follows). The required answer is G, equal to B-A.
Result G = -0.9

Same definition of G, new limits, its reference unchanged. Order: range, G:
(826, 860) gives 0.2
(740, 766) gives 0.3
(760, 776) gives -0.2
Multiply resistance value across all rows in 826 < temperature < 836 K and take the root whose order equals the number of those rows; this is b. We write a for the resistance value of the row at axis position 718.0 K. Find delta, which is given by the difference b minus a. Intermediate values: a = 73.2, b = 63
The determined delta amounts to -10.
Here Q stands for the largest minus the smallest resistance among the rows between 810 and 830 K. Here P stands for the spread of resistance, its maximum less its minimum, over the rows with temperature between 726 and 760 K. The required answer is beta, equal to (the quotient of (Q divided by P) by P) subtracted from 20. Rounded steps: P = 19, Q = 23.1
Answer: 19.9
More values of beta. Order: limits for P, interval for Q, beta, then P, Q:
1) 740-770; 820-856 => 20.0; 11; 5.3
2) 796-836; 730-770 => 20.0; 24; 12.1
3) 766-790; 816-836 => 19.9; 8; 6.7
